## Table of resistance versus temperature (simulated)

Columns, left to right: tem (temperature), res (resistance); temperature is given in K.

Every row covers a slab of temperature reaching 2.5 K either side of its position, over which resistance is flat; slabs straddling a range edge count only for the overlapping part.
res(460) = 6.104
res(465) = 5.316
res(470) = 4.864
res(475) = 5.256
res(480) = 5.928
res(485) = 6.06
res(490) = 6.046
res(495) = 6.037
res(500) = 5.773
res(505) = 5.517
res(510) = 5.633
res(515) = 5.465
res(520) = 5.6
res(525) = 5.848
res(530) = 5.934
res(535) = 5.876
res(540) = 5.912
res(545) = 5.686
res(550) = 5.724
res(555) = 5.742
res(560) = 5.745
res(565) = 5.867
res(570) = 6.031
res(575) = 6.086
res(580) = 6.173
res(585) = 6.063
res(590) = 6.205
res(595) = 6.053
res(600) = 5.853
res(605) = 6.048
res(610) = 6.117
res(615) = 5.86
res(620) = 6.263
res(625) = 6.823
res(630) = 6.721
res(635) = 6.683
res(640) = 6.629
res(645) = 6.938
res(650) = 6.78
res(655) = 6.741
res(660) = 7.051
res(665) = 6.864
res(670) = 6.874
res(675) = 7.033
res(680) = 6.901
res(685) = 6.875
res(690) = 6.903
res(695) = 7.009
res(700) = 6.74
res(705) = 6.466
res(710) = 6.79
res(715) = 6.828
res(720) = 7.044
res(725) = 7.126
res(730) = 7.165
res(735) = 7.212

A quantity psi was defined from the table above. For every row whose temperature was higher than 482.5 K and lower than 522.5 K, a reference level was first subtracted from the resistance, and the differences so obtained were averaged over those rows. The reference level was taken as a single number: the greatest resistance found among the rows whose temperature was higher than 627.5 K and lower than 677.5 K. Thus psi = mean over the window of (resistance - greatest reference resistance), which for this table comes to -1.3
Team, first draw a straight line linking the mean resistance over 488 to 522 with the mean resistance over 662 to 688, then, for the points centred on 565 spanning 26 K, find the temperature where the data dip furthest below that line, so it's 560 K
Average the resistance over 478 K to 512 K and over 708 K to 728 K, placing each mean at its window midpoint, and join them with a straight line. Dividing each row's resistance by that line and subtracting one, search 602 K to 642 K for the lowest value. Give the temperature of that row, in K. 615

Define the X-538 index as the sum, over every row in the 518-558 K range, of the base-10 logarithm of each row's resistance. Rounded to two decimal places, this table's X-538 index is 6.10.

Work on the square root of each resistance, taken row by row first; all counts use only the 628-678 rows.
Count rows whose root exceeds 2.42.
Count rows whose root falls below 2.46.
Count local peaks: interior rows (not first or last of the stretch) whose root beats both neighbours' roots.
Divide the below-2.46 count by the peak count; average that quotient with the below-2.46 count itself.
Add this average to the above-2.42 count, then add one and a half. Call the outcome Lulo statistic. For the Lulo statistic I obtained 11.5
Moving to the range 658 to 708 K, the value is 11.5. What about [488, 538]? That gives 13.0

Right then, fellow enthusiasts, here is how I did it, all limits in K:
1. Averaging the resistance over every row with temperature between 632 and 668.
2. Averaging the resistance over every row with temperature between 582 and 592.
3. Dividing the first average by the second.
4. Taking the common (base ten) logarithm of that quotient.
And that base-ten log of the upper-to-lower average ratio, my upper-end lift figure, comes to 0.046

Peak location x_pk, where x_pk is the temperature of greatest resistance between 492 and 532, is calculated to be 495 K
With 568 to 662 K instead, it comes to 660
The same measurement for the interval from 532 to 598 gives 590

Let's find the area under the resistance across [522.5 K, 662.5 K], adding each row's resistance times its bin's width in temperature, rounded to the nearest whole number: 867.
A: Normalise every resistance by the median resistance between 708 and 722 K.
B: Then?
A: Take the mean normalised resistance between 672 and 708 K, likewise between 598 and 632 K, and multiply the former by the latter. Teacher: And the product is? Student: 0.92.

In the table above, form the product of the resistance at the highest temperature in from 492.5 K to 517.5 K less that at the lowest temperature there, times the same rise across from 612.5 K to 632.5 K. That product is -0.49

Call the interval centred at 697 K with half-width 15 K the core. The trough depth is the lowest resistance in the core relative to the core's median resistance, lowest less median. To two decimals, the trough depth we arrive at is -0.37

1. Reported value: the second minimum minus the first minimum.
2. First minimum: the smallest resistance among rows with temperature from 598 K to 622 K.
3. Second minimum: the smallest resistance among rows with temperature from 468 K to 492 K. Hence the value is -0.99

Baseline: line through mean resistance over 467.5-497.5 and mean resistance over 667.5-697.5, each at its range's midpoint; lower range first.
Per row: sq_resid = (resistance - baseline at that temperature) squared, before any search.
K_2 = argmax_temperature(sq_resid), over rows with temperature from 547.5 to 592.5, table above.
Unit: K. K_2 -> 560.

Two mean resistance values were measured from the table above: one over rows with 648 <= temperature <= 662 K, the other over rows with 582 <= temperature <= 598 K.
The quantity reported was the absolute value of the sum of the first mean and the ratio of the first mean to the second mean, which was 7.98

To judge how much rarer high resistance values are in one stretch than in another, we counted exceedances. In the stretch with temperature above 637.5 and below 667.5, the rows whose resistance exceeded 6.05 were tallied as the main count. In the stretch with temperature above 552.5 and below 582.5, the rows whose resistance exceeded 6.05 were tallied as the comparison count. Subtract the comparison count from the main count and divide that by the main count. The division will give 0.67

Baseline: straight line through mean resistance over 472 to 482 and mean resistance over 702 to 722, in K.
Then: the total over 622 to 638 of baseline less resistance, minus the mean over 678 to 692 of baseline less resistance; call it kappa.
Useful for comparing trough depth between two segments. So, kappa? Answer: -0.9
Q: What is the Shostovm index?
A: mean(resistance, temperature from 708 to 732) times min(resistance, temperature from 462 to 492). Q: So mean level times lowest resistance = 34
